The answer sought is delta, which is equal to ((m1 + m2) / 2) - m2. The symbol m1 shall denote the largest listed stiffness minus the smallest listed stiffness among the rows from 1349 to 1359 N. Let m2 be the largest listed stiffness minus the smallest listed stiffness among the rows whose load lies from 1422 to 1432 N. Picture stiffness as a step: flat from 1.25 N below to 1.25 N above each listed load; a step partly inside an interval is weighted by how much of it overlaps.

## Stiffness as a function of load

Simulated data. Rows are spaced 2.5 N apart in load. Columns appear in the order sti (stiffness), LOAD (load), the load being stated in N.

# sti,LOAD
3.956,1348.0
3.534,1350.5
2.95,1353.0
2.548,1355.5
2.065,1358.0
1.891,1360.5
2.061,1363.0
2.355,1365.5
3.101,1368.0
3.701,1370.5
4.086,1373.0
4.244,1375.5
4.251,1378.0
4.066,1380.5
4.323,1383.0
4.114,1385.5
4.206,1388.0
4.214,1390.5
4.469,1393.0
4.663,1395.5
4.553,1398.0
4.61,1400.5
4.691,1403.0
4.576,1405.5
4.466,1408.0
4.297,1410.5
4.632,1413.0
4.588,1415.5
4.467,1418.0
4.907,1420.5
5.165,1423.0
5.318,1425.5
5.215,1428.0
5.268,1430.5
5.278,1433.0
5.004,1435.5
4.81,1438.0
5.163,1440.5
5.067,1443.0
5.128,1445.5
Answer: 0.7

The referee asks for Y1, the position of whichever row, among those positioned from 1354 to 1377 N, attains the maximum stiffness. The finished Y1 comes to 1375.5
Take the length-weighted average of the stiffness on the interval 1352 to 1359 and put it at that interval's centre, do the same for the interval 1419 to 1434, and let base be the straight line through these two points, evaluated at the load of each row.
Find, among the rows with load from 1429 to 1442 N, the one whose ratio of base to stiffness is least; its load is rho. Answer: 1430.5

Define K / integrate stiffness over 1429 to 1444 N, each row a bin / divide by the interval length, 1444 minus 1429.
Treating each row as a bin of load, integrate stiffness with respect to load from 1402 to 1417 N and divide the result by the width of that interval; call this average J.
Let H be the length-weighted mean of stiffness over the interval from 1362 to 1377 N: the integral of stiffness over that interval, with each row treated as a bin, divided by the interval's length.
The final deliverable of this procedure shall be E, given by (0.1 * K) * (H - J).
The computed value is -0.6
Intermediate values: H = 3.3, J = 4.5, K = 5.1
